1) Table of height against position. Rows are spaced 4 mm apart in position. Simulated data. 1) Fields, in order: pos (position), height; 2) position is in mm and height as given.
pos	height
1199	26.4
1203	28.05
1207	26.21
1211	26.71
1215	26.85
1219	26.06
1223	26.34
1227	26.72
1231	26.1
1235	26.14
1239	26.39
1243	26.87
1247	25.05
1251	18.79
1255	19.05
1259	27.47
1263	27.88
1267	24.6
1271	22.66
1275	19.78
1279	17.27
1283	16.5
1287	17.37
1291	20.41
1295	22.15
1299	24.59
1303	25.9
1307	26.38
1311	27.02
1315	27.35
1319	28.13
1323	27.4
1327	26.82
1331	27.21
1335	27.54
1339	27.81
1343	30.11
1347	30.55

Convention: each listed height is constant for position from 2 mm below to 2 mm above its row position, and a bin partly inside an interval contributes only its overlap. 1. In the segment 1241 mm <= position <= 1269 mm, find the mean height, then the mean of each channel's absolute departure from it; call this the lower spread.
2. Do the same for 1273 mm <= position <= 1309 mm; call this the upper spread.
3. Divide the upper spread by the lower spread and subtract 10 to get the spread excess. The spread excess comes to -8.95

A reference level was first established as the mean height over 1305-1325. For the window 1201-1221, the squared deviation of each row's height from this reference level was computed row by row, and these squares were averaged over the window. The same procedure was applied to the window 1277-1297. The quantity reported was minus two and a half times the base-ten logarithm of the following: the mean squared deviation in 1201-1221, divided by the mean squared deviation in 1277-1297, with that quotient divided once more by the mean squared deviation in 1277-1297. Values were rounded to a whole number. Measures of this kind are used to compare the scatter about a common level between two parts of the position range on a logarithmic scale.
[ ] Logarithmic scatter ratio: 10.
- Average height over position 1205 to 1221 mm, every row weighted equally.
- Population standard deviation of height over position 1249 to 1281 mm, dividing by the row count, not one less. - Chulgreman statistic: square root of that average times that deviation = 10.1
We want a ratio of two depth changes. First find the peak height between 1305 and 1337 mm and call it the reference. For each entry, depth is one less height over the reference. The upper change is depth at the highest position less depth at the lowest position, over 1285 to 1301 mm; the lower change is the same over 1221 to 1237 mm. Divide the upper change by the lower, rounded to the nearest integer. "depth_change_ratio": -36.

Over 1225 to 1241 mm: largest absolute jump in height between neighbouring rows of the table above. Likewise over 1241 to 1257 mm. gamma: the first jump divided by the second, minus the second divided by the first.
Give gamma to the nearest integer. -10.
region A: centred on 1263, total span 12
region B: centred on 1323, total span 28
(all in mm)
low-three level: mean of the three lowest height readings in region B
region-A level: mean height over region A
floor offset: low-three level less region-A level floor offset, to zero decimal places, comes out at 0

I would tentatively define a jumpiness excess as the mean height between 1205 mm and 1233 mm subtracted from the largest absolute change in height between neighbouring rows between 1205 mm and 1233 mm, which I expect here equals -26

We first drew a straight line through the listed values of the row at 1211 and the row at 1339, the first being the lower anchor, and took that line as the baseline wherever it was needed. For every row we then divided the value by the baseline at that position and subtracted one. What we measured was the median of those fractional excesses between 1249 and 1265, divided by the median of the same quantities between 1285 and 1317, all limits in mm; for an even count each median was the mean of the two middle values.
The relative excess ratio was 1.7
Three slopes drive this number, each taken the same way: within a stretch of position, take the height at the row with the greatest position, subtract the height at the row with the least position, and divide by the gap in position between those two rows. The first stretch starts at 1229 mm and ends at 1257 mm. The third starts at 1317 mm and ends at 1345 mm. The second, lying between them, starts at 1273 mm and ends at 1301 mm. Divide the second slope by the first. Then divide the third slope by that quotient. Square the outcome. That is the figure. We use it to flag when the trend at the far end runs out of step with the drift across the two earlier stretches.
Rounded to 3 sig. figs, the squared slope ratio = 0.0146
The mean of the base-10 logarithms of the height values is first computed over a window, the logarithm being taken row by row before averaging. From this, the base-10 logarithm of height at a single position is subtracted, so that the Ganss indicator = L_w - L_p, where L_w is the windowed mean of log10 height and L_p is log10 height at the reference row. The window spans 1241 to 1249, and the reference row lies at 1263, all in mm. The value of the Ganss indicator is -0.031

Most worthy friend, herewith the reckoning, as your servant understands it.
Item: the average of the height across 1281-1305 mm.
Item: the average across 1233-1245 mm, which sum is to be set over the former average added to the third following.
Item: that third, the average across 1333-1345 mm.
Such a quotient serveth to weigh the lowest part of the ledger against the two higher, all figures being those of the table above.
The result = 0.533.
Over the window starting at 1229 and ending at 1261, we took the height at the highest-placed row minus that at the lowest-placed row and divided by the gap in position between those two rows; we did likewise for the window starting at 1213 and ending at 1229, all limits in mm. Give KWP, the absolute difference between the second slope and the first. 0.06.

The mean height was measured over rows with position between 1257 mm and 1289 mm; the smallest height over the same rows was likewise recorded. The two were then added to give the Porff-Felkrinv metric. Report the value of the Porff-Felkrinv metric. 38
